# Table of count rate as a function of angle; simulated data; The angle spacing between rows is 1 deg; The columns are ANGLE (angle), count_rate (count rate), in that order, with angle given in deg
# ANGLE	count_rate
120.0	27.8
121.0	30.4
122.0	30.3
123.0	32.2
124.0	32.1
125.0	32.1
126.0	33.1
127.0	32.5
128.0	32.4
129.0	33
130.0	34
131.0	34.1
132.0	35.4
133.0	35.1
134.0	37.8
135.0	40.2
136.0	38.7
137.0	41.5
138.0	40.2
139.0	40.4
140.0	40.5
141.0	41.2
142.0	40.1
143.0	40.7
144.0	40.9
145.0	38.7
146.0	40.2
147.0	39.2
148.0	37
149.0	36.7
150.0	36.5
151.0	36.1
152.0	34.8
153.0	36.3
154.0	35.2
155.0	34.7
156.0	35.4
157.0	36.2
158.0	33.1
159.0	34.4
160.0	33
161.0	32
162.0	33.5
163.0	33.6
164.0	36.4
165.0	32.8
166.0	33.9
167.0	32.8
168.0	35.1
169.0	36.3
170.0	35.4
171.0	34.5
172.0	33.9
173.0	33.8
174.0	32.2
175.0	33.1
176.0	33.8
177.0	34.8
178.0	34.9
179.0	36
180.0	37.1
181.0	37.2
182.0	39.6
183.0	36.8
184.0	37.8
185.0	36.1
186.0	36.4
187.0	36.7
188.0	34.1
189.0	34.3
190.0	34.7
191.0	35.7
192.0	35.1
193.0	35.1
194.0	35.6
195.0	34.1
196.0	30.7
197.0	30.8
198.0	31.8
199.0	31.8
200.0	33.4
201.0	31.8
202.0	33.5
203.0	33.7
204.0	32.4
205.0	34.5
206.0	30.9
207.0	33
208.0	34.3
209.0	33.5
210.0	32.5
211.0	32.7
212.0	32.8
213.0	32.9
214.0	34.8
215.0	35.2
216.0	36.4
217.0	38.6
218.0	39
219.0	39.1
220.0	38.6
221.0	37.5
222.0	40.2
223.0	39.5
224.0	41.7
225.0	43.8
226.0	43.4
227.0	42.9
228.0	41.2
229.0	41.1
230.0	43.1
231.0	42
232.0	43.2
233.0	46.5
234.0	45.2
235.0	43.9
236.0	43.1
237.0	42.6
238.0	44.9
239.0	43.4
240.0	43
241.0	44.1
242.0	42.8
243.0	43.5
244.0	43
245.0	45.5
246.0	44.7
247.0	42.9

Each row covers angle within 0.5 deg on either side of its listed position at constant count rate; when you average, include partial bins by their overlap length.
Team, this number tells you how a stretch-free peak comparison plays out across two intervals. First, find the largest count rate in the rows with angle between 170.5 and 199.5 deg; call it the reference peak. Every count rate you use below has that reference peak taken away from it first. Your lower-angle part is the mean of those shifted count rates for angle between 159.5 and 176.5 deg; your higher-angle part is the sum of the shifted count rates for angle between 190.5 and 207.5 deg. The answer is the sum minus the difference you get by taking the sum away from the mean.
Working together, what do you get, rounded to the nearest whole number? -213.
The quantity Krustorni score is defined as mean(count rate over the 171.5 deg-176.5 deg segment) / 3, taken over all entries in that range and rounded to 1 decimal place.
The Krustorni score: 11.1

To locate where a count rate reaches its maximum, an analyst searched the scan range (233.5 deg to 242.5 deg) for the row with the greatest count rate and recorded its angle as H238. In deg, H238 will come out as 234.0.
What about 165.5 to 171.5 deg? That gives 169.0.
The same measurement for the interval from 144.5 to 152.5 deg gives 146.0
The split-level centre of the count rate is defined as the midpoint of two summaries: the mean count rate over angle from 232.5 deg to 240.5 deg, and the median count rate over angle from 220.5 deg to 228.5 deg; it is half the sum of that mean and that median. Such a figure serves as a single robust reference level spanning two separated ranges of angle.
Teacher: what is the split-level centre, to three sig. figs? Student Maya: 42.8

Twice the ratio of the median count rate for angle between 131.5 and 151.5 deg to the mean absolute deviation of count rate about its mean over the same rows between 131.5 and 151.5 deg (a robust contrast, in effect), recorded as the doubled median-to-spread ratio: 45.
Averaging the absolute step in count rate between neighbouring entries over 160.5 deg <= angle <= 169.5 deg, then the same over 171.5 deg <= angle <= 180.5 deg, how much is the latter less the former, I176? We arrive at -0.9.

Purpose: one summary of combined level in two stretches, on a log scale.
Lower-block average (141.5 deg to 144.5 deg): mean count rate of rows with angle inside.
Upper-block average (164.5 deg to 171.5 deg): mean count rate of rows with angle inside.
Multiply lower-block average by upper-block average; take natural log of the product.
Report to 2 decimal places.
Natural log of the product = 7.24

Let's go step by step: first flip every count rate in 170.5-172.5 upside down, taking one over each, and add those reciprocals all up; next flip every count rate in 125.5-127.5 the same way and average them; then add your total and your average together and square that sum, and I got 0.0079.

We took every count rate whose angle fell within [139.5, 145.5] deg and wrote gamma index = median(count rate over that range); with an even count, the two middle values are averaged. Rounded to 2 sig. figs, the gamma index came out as 41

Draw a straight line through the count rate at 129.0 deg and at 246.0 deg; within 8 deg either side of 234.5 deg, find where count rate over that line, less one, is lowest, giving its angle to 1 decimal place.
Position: 229.0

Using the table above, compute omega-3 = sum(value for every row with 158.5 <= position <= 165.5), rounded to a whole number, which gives 236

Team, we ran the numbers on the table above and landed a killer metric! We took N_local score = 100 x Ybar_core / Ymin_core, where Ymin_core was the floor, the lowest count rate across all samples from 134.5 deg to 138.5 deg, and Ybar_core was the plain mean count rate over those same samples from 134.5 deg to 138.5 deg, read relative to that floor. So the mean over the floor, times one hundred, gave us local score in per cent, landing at 104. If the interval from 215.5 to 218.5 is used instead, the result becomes 104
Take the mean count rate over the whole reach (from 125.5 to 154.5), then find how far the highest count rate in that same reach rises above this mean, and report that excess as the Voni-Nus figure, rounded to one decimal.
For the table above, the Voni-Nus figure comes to 4.2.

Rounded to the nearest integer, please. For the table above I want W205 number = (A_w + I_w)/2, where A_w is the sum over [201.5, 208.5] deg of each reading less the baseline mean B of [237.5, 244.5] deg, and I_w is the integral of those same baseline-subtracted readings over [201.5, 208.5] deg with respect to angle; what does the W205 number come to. -72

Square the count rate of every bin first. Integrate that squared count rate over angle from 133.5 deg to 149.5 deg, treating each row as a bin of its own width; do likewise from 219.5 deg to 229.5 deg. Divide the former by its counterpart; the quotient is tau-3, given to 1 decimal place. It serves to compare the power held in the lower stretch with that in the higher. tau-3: 1.5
